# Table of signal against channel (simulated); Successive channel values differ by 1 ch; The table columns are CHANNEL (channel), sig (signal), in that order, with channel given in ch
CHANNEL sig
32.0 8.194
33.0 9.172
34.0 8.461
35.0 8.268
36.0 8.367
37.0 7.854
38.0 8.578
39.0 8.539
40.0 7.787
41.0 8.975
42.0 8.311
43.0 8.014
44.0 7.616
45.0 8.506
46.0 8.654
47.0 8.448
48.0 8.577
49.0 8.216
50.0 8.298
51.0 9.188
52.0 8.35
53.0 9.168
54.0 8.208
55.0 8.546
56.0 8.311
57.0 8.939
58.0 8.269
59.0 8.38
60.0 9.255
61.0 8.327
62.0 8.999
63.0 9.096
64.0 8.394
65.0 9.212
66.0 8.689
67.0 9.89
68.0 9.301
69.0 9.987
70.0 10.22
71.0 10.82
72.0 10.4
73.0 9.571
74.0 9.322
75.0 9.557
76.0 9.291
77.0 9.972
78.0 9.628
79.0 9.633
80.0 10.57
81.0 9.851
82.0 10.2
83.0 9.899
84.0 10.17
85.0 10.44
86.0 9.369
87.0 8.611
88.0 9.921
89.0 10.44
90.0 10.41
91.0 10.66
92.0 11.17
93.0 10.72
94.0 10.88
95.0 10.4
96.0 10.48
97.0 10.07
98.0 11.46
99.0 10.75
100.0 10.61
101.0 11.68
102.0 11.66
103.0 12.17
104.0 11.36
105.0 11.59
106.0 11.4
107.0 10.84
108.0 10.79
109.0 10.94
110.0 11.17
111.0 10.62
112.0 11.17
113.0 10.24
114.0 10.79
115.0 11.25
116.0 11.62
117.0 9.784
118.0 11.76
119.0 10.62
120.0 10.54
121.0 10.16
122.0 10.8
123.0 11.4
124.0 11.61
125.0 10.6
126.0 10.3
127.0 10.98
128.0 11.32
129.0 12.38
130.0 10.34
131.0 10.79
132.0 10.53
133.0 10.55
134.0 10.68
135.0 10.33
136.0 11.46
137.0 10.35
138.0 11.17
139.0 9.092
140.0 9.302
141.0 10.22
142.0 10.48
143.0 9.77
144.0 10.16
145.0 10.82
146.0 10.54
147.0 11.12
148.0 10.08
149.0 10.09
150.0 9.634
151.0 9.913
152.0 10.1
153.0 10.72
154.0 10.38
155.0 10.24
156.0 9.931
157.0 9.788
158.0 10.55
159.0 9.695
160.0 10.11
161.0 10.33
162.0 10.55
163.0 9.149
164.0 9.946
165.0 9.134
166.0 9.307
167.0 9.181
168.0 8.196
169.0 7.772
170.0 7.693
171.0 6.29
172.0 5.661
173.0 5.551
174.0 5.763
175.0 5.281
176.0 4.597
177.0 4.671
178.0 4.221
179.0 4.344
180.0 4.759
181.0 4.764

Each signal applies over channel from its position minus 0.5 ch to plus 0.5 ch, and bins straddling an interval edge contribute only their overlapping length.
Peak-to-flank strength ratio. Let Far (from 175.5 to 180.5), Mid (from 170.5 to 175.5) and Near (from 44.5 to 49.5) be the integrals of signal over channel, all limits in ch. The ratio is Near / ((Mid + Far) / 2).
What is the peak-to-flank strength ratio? 1.66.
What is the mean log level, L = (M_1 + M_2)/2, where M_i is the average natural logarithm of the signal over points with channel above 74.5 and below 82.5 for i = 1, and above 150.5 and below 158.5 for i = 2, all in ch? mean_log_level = 2.30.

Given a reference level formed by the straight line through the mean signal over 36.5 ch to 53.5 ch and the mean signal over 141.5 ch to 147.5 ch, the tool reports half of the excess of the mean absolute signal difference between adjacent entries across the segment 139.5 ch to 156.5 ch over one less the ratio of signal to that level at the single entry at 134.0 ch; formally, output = 0.24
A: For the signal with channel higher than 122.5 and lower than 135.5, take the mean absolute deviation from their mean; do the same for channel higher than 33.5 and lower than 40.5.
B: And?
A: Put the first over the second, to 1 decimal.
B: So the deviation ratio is 1.9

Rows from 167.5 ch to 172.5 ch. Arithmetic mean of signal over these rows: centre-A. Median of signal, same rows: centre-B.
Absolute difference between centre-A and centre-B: 0.57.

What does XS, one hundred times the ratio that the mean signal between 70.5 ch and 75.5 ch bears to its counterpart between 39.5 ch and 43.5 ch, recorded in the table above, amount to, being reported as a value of 120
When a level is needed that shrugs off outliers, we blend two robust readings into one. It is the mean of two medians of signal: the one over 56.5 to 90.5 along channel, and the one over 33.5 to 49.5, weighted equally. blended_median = 9.00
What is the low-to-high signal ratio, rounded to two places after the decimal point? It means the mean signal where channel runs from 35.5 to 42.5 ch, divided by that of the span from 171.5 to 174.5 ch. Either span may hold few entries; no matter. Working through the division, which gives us 1.47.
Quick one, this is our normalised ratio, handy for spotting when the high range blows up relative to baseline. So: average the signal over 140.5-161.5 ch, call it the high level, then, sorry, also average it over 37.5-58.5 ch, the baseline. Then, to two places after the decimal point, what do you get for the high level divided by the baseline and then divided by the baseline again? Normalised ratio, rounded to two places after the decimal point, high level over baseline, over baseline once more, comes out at 0.14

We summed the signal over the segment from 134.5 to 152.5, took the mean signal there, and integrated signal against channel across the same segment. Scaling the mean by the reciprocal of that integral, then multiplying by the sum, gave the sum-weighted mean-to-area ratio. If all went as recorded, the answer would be 10.3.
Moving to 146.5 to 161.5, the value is 10.2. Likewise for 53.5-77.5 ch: 9.2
